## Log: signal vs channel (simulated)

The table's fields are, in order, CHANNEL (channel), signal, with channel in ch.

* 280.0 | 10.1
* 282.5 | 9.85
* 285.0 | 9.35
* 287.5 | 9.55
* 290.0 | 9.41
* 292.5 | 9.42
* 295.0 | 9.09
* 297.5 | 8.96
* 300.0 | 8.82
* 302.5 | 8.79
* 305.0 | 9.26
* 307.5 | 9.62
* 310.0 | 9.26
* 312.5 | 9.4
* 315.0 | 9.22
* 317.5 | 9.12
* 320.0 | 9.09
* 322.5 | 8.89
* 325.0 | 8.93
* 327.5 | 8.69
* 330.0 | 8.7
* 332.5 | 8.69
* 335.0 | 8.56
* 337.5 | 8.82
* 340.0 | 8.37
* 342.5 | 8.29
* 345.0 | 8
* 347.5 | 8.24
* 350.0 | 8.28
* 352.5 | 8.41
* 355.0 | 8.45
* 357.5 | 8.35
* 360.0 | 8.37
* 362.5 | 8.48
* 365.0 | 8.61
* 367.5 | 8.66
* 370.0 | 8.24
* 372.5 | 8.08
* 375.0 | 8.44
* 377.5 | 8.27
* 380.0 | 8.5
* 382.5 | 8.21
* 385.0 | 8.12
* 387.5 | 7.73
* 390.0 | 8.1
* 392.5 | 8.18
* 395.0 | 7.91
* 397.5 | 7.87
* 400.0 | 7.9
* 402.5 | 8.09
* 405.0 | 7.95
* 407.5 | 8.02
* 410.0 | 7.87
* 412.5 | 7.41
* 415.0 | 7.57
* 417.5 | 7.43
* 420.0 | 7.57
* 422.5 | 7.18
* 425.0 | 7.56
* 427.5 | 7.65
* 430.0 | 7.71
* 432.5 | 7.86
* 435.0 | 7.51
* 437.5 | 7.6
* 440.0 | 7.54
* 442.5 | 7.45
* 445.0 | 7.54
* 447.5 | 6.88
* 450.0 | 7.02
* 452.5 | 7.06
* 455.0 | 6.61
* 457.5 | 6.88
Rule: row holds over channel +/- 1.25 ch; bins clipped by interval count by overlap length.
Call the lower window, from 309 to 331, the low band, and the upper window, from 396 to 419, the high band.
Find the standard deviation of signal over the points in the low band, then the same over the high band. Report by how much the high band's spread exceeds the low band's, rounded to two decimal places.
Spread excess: 0.01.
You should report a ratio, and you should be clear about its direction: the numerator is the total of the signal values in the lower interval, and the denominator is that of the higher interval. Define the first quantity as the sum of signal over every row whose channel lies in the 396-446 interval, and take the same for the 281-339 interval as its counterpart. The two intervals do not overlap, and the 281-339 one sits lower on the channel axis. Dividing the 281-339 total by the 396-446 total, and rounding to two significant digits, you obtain 1.4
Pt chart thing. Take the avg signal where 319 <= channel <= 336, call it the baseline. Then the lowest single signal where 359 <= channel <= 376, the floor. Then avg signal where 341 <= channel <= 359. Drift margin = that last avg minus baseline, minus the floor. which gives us -8.58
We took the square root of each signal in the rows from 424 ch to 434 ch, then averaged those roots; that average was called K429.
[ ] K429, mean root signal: 2.77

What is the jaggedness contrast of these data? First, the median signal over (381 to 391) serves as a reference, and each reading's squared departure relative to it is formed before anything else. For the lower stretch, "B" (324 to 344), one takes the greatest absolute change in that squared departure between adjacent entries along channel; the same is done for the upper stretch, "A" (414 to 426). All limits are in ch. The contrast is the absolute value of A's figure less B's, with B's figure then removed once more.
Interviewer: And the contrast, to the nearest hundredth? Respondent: -0.30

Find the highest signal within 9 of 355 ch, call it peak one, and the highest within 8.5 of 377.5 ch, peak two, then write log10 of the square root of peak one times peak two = 0.929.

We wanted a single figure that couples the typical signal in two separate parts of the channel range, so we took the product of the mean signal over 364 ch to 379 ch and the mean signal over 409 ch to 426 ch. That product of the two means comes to 63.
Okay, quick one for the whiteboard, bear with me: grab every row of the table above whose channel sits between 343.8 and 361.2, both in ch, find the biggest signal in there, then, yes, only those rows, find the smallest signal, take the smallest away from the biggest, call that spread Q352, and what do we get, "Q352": 0.45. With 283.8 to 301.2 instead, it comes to 0.73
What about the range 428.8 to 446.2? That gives 0.41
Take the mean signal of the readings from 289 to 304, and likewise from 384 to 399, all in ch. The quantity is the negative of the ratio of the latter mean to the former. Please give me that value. -0.88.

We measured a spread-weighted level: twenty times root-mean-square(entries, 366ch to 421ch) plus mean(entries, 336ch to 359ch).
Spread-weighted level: 169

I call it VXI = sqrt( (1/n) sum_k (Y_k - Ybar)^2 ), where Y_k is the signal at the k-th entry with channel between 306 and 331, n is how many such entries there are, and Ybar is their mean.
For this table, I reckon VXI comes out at 0.28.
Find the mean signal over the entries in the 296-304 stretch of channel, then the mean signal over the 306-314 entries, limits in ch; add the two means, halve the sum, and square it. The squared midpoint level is 84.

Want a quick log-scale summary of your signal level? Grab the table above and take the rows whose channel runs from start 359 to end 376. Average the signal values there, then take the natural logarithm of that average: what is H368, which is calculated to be 2.13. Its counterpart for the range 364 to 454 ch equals 2.06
